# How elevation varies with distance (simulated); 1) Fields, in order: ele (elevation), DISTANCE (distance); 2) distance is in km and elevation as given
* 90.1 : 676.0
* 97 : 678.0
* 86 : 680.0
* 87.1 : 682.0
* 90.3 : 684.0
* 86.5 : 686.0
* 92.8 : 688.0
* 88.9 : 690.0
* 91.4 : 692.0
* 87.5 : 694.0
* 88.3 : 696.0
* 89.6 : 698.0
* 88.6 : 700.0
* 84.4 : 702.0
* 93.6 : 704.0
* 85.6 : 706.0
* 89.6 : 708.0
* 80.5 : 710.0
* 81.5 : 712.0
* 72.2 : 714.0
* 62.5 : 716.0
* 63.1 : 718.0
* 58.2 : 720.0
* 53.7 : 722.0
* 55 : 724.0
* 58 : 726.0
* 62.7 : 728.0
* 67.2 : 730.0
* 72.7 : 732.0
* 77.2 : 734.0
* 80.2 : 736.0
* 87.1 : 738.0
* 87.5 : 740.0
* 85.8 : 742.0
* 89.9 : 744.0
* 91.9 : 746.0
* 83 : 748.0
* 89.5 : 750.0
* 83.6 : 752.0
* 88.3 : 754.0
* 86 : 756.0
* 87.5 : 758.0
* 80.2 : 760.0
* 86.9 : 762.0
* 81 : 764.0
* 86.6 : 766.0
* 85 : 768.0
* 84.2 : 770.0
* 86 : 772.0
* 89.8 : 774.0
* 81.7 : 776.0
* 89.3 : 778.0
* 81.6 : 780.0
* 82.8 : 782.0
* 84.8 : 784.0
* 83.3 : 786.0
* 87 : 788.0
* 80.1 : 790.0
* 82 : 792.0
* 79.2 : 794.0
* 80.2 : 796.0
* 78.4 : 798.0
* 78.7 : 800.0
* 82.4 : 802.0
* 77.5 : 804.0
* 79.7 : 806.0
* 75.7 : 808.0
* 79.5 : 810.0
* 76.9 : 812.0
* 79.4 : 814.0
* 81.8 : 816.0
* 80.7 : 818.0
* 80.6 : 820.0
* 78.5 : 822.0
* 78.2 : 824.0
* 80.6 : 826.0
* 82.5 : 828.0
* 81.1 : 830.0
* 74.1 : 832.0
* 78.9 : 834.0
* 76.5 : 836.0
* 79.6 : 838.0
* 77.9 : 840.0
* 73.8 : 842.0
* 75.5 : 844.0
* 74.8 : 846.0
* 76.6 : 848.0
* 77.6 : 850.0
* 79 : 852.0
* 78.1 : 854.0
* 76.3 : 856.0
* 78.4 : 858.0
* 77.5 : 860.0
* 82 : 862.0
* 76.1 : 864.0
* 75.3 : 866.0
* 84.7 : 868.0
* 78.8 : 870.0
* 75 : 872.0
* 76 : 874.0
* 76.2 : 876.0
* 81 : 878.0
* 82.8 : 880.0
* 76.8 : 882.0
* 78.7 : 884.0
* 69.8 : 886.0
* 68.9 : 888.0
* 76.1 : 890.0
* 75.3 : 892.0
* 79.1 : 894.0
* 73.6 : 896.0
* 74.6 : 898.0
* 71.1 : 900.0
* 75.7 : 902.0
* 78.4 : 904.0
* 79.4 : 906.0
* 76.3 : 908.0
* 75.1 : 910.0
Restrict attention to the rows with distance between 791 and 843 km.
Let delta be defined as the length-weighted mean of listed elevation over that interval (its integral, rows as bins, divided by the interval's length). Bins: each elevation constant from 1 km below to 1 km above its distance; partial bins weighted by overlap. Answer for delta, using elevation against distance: 79.0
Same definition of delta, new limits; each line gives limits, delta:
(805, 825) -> 79.1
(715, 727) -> 58.4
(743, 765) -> 86.2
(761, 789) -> 85.0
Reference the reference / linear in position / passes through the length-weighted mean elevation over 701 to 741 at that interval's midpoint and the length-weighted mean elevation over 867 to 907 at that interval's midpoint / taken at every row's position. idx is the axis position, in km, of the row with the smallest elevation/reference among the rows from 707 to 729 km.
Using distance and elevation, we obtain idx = 722.0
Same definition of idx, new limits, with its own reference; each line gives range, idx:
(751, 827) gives 808.0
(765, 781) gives 780.0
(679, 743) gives 722.0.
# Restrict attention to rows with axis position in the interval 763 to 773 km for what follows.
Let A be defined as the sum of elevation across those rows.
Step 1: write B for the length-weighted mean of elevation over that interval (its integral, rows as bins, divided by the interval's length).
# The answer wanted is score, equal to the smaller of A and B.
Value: 85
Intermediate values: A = 423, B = 85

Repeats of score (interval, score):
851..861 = 78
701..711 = 87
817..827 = 80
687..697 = 90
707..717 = 77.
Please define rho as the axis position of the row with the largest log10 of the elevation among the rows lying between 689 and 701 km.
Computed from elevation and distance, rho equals 692.0 km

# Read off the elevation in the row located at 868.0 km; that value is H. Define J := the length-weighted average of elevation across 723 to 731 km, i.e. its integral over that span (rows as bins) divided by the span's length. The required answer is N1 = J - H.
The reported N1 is -24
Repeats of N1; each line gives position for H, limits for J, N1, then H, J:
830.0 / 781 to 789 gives 3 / 81.1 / 84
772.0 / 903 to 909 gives -8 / 86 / 78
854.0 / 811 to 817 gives 1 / 78.1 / 79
